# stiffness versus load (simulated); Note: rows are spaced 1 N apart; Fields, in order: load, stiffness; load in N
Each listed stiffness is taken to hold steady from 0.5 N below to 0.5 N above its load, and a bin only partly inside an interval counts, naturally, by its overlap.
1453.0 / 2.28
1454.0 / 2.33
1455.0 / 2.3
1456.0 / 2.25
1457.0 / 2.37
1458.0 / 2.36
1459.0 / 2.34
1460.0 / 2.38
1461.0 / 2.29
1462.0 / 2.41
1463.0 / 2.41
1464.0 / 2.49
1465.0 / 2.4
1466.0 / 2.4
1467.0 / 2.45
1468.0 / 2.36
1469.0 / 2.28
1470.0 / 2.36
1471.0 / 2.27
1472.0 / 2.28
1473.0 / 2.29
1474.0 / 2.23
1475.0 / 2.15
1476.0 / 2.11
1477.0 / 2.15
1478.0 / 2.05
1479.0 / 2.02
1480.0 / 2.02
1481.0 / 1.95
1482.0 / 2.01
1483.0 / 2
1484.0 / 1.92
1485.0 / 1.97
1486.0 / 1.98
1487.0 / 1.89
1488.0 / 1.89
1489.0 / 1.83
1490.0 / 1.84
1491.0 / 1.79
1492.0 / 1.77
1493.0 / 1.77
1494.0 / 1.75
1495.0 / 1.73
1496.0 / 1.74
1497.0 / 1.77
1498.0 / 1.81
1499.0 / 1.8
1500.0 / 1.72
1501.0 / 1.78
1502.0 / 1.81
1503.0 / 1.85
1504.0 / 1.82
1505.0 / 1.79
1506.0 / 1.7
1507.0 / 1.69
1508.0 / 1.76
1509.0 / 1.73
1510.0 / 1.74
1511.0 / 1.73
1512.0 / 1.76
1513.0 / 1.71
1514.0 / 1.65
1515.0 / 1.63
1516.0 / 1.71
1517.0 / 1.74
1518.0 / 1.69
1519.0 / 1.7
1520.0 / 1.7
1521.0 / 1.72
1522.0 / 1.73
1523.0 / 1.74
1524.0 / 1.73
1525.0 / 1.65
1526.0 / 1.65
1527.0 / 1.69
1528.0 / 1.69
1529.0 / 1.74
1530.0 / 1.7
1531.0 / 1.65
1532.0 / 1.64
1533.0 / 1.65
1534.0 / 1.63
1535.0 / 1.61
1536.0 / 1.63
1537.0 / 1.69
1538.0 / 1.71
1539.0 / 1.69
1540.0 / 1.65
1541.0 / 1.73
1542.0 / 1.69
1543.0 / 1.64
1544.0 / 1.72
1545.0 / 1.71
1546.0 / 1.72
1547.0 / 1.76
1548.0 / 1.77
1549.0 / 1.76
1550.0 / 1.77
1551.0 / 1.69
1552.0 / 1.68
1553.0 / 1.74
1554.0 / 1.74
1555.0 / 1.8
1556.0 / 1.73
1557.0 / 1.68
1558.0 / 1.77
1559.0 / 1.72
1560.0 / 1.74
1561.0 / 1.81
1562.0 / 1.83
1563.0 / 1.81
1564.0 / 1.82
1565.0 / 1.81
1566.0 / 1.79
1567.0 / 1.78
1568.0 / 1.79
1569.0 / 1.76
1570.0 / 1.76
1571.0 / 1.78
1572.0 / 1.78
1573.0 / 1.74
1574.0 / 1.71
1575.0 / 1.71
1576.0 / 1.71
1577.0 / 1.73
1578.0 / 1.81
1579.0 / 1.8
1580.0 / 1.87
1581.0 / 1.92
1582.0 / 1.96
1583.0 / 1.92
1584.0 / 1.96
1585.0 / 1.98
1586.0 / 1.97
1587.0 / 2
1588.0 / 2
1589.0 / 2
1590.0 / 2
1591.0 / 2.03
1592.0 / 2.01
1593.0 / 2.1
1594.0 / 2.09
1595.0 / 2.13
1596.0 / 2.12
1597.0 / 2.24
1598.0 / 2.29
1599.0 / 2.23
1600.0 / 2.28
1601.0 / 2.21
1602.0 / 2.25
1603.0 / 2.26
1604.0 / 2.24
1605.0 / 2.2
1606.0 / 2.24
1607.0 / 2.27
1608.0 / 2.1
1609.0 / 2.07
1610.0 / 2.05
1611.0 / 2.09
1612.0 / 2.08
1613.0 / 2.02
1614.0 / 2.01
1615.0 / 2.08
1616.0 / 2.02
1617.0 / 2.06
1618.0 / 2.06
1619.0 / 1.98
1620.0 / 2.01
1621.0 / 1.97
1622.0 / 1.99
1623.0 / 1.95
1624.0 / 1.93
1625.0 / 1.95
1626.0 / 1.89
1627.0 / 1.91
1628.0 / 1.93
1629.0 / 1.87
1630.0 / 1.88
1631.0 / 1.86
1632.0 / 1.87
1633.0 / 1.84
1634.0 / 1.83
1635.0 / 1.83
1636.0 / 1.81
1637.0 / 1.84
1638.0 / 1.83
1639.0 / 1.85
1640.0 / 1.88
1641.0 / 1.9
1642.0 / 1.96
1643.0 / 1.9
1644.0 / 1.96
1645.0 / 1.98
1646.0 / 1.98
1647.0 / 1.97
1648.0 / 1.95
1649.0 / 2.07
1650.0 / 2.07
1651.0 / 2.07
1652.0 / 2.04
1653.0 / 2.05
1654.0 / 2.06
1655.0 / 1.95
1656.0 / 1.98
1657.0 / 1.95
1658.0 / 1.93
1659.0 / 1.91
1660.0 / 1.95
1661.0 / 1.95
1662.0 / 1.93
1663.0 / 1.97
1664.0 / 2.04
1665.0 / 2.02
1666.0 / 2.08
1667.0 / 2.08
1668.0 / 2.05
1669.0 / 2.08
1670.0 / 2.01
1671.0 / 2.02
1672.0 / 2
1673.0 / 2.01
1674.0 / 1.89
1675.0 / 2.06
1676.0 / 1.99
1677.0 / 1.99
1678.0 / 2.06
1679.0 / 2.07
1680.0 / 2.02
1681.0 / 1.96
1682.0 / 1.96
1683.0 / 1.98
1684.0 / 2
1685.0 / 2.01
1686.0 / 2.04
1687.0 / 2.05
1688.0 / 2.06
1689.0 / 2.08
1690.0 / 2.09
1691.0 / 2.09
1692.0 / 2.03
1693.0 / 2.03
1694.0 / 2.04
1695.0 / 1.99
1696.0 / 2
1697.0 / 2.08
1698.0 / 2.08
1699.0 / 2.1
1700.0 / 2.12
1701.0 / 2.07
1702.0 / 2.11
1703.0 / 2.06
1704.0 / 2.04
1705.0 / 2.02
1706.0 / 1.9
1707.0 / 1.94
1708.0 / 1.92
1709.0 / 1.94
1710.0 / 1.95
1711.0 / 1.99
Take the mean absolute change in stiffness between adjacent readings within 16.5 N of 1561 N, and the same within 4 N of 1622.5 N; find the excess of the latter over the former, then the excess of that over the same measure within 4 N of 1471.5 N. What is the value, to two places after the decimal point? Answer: -0.05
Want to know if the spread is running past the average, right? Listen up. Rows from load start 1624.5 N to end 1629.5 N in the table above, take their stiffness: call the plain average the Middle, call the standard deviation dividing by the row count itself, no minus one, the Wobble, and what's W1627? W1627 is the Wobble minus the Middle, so -1.88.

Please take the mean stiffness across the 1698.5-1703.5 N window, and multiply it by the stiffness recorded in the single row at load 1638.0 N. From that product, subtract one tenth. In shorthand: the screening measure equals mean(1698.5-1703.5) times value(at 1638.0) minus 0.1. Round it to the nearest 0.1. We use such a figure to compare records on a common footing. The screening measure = 3.7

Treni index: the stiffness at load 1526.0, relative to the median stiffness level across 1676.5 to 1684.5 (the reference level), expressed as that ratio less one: -0.17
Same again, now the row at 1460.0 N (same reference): 0.19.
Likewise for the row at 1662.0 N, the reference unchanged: -0.03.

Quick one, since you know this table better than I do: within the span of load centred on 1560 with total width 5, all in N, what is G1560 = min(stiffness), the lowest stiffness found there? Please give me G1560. 1.72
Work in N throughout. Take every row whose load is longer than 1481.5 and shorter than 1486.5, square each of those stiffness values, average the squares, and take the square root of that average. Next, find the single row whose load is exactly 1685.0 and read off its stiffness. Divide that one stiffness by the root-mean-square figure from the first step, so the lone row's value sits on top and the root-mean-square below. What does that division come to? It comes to 1.02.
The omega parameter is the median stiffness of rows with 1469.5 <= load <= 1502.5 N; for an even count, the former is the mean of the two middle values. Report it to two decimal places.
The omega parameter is 1.92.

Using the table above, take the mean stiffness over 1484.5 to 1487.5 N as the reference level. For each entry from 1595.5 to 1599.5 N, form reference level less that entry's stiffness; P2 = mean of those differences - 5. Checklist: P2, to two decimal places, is -5.27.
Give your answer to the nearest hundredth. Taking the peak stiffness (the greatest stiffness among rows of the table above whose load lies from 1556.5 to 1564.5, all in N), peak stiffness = 1.83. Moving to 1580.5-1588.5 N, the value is 2.00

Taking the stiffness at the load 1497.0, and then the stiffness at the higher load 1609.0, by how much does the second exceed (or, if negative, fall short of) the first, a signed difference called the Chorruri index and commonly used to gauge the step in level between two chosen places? 0.30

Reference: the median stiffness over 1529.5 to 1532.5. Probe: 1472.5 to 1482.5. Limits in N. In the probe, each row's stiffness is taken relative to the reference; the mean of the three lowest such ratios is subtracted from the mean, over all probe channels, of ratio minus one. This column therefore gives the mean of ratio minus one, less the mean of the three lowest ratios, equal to -0.94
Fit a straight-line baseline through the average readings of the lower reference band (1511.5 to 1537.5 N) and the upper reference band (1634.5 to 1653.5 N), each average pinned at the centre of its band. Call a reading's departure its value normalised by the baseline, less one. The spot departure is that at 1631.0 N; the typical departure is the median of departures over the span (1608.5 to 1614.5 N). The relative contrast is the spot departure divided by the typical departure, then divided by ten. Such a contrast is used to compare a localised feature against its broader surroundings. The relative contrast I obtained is 0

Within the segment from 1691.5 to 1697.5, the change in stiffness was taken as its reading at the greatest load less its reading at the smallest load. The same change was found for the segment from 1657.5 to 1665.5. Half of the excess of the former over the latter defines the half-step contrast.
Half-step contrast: -0.02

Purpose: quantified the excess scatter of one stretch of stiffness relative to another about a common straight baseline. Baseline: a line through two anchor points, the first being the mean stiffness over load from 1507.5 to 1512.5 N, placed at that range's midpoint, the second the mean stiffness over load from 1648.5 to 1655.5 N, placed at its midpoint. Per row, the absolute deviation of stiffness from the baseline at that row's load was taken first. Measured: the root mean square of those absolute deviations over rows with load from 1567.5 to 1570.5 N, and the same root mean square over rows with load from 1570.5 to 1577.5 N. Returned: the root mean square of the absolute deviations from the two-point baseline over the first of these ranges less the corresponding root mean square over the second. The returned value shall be -0.046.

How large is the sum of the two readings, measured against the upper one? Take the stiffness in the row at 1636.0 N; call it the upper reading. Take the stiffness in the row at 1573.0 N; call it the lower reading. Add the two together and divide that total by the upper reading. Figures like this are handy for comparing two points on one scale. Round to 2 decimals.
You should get 1.96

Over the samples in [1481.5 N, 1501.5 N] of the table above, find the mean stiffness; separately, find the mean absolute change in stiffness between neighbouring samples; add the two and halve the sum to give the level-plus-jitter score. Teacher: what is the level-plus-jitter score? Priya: 0.94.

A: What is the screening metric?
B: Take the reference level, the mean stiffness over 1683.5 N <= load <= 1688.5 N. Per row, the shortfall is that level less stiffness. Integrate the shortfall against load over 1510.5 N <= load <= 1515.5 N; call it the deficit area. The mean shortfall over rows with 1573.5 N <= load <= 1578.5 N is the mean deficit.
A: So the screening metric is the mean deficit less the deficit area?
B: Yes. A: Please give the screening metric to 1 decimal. -1.4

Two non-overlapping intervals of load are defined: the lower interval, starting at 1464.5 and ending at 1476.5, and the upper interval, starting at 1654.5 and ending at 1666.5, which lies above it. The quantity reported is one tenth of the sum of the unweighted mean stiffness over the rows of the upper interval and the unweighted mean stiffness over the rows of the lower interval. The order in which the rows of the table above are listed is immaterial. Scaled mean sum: 0.427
